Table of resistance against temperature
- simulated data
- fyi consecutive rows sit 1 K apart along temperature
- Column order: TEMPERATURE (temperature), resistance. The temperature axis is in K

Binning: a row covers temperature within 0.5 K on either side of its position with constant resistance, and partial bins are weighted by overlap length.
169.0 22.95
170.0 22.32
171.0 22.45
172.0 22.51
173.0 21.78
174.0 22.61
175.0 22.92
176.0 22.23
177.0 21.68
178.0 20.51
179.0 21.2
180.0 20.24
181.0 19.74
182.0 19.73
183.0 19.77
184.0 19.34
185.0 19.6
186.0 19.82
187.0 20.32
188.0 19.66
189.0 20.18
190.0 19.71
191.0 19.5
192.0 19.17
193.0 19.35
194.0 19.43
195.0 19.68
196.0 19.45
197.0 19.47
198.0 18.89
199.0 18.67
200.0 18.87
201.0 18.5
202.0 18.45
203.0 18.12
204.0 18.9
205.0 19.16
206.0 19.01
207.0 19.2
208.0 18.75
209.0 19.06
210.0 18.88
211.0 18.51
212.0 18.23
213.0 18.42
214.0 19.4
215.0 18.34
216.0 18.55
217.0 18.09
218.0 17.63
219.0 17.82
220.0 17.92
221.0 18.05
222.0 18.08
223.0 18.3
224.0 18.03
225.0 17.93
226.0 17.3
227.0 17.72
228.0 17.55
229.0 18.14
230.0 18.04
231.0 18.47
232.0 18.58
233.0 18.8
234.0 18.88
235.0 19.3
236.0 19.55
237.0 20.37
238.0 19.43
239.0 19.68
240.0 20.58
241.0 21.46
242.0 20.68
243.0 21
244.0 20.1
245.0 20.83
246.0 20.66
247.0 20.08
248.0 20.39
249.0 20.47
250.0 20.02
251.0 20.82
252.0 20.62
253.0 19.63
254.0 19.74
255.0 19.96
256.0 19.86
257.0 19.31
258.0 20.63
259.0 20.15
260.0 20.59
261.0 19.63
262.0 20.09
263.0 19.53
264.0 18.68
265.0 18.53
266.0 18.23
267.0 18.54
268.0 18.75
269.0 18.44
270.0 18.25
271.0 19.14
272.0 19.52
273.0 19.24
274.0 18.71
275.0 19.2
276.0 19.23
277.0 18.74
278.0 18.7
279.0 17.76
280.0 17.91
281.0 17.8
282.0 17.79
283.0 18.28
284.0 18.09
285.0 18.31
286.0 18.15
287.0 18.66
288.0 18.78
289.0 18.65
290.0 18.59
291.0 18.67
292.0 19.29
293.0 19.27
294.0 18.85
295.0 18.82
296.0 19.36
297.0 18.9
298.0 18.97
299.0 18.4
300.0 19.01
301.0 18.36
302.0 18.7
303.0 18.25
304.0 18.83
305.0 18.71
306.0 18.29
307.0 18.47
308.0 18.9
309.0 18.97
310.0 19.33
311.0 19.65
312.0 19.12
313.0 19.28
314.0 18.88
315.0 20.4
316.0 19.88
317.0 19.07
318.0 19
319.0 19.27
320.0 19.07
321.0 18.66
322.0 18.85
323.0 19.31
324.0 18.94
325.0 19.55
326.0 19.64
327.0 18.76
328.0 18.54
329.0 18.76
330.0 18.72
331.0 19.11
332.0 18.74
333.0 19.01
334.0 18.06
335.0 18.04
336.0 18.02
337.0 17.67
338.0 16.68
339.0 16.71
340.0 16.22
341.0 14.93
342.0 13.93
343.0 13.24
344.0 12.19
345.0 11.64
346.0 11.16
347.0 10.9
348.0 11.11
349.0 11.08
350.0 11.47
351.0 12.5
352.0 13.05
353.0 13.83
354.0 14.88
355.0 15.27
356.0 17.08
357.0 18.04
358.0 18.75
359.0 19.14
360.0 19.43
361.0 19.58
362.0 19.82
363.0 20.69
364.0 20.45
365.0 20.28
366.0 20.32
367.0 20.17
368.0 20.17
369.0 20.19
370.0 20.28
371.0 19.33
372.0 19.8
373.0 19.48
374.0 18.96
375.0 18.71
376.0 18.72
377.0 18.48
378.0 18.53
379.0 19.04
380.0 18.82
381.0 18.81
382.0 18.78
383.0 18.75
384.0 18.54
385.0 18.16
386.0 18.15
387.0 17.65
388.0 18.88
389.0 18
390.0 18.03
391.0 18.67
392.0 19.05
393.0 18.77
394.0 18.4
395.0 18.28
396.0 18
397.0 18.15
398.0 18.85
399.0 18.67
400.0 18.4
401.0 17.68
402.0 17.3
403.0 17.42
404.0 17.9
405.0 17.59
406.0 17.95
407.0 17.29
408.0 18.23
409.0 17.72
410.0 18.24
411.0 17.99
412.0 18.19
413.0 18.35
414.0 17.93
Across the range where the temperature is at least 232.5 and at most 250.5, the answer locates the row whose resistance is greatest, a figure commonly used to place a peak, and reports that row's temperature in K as 241.0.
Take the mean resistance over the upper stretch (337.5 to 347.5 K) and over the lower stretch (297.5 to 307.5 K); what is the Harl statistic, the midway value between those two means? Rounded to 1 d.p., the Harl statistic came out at 16.2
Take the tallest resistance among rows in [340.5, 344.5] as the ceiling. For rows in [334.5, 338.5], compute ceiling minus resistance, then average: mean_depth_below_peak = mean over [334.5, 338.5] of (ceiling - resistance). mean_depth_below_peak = -2.7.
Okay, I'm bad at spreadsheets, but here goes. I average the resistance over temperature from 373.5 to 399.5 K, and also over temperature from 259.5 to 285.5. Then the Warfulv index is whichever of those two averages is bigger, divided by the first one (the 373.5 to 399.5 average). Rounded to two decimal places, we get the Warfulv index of 1.01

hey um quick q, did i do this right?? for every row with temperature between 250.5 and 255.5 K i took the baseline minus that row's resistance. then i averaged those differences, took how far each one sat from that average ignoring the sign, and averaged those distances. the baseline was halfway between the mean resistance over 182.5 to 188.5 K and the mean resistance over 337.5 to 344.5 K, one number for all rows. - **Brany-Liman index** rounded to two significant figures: 0.45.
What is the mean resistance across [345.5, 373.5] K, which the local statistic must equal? 17.1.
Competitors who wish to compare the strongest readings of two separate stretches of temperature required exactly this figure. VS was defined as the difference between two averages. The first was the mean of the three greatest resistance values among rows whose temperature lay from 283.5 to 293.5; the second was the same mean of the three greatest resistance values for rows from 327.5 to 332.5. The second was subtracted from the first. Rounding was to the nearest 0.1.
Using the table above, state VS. 0.2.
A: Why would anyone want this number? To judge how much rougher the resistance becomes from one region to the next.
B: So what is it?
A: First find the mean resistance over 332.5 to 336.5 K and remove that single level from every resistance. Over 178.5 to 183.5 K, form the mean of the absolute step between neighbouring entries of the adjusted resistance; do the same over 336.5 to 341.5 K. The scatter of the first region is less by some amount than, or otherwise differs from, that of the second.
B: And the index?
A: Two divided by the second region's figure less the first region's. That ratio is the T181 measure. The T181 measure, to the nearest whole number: 6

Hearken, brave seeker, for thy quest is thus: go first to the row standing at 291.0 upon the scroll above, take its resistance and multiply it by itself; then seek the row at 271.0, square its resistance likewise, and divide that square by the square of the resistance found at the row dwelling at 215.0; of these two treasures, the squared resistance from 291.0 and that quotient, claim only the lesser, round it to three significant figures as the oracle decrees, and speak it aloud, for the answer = 1.09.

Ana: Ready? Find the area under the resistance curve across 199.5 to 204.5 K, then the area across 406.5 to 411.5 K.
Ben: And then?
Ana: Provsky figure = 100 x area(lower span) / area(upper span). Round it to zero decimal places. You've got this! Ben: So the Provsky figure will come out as 104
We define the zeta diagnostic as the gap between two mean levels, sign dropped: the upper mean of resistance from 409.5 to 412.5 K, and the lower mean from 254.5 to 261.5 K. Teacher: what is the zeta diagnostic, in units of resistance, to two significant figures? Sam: 1.9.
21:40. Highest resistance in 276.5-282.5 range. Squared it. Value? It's 351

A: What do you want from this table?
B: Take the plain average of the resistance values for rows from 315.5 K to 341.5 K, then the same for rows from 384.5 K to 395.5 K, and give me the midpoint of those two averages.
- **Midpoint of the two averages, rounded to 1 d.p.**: 18.4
